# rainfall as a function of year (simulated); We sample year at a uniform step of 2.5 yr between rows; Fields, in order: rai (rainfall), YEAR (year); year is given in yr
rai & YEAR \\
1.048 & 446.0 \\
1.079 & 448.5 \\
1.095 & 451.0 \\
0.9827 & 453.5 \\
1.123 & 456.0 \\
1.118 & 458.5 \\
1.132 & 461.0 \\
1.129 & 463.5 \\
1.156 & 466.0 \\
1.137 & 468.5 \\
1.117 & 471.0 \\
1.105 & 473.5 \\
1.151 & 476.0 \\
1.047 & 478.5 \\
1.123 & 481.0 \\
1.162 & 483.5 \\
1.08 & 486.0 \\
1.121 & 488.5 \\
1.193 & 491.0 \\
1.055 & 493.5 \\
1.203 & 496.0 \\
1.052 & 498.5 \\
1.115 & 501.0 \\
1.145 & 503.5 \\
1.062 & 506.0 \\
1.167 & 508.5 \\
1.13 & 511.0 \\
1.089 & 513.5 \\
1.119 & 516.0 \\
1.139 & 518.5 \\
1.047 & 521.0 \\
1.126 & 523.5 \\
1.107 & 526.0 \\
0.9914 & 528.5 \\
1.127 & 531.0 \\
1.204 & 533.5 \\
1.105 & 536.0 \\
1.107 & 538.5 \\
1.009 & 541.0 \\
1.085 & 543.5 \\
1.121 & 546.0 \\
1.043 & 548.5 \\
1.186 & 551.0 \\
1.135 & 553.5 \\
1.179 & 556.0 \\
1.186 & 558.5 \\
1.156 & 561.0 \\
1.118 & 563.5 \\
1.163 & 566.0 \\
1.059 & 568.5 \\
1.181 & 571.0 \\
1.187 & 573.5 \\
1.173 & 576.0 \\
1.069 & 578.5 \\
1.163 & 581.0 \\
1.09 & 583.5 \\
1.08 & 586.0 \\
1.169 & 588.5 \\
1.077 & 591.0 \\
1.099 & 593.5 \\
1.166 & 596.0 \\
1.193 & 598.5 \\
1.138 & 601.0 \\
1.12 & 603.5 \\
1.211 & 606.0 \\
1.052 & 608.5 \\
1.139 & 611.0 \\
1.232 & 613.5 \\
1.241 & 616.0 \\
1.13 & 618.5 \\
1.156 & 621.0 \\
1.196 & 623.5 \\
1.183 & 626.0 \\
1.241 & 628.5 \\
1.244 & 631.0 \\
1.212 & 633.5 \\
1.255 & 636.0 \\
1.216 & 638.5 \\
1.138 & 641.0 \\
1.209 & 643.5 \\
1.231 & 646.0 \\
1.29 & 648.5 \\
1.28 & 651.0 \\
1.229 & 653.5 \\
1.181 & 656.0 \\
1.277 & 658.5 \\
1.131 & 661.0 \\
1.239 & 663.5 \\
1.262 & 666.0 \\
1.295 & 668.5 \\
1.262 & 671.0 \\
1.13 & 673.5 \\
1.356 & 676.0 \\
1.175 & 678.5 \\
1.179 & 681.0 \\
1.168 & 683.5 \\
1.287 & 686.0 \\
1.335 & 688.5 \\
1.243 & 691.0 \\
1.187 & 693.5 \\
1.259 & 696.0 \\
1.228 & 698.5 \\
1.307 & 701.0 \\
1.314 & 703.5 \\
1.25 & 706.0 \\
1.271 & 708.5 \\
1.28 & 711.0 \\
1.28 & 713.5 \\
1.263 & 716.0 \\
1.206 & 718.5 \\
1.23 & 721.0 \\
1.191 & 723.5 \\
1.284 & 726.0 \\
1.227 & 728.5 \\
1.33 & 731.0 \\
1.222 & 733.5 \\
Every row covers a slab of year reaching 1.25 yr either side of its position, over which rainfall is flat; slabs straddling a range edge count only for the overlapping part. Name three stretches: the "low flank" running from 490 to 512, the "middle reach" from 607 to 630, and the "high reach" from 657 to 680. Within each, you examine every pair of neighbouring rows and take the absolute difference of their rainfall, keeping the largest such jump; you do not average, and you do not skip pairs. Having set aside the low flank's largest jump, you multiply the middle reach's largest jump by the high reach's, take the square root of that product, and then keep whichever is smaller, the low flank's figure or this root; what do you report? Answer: 0.15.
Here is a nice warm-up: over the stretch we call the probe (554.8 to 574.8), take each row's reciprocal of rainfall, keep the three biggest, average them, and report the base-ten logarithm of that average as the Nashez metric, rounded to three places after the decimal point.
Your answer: -0.045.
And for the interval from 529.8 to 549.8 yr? -0.019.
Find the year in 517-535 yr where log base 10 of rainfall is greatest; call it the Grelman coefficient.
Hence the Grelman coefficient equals 533.5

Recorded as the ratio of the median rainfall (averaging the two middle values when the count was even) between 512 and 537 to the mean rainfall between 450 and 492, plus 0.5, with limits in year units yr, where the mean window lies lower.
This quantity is 1.50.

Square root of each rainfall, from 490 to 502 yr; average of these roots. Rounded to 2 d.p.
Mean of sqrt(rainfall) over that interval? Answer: 1.06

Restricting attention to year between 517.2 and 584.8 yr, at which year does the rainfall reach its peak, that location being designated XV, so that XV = 533.5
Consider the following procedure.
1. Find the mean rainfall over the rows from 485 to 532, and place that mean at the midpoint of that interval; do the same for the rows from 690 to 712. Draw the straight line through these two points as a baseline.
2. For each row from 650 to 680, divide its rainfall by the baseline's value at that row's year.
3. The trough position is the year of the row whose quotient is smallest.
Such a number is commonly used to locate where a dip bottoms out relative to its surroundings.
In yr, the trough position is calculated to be 673.5 yr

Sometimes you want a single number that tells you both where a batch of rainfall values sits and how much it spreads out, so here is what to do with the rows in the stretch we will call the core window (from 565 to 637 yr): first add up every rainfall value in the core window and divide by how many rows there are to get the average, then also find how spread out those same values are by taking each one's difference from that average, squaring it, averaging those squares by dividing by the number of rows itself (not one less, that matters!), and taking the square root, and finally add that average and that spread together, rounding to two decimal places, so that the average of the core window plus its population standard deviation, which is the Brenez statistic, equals 1.22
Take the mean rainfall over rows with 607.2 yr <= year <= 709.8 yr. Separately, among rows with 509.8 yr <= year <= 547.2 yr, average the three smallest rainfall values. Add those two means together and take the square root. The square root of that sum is 1.50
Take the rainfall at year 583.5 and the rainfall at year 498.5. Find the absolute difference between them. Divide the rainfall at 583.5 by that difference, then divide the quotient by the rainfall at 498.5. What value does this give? 27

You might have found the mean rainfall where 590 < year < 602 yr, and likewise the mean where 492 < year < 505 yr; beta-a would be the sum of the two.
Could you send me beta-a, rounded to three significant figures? 2.25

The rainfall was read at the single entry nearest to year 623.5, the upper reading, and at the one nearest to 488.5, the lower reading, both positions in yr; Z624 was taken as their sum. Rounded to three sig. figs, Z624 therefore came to 2.32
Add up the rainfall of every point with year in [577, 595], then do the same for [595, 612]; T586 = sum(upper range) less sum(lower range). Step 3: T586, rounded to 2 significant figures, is 0.27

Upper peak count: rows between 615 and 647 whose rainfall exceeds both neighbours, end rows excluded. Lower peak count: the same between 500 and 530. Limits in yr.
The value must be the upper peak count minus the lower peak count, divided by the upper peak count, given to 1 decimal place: -0.3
